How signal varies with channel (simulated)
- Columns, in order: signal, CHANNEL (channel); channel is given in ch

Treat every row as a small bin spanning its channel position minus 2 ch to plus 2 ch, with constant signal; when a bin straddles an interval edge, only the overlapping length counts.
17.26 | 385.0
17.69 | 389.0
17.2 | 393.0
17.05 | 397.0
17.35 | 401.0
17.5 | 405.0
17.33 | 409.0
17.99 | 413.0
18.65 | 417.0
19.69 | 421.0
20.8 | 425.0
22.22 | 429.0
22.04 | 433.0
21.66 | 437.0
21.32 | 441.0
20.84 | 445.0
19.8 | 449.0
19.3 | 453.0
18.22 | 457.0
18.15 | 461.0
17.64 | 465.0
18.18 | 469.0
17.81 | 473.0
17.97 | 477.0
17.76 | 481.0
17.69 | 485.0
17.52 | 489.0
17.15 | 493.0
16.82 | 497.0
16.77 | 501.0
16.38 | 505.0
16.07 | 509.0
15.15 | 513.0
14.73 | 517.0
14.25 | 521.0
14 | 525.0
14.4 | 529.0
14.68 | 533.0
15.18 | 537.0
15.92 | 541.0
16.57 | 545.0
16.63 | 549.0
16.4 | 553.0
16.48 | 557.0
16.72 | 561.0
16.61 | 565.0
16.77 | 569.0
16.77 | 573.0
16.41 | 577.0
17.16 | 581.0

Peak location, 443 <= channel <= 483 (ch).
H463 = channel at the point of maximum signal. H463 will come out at 445.0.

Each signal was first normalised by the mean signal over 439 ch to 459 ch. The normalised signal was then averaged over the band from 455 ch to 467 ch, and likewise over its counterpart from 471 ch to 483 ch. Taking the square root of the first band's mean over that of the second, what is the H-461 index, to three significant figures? 1.00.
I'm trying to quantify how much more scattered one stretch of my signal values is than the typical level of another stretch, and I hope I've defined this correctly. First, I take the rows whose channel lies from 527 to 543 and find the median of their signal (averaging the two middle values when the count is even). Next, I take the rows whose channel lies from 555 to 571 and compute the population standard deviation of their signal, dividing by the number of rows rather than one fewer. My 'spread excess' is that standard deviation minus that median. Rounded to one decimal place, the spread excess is -14.8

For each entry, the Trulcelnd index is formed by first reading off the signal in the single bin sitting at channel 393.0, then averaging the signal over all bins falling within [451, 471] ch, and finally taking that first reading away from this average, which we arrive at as 1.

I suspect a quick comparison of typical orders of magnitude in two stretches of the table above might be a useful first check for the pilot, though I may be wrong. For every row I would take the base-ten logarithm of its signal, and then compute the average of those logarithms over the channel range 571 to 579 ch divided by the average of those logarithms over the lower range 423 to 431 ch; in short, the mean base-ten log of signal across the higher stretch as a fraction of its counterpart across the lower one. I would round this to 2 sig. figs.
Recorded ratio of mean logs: 0.92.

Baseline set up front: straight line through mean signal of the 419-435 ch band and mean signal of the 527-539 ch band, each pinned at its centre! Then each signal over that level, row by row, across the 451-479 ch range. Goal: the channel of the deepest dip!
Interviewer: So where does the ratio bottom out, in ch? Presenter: 465.0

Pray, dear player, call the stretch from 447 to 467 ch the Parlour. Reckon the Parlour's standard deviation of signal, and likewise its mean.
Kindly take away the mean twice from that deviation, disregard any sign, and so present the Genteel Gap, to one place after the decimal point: 36.4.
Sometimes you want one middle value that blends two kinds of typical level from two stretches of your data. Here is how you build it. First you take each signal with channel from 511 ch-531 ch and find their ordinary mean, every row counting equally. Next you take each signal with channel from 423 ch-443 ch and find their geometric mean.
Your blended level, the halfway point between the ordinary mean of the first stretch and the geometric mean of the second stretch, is 18.1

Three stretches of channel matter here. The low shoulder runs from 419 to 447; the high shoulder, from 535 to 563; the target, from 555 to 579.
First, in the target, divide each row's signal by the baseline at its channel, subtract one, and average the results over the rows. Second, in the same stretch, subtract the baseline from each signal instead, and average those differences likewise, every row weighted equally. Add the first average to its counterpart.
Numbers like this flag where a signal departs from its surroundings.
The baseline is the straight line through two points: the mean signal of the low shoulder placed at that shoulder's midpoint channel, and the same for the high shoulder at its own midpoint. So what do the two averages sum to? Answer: 1.2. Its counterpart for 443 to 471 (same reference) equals -1.4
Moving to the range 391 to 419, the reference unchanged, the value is -5.1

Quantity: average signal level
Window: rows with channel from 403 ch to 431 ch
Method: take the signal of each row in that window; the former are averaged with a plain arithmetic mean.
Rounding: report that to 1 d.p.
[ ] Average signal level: 19.2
